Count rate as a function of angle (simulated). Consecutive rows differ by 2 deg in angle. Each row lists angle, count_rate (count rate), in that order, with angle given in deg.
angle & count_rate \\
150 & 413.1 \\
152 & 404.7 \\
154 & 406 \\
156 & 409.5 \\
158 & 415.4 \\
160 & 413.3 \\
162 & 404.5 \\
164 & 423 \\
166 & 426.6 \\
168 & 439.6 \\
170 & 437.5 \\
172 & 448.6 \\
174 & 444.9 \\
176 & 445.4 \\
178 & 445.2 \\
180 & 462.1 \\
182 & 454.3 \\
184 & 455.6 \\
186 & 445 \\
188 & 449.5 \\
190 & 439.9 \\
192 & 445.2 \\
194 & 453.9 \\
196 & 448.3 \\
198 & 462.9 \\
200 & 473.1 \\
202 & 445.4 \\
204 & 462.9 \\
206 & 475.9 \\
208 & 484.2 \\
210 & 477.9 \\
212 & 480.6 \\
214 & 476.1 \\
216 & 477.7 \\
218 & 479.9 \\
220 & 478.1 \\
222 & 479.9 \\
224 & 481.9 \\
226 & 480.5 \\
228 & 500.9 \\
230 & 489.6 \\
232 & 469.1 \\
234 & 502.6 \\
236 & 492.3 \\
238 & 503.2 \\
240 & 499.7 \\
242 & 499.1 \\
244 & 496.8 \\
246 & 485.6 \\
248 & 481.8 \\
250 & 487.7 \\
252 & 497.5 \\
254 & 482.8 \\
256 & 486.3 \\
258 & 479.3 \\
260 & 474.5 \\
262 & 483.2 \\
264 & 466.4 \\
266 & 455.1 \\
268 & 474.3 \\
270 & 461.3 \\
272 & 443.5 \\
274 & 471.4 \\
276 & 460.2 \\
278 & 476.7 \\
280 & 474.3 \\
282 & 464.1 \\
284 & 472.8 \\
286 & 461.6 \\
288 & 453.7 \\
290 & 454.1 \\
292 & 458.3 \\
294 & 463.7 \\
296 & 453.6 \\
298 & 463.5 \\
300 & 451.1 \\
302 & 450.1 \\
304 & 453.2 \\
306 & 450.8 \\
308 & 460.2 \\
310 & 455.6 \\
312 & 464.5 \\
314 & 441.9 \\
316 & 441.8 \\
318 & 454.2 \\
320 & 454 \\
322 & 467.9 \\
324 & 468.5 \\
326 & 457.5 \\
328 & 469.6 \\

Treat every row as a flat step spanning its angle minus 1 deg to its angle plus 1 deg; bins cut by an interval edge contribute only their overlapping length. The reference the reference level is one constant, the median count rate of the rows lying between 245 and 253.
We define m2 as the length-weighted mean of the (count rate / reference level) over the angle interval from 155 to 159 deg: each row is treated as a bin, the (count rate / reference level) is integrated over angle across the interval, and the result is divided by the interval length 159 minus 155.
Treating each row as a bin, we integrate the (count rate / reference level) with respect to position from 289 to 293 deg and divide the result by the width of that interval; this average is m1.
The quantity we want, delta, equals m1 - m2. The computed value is 0.09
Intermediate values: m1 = 0.937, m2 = 0.85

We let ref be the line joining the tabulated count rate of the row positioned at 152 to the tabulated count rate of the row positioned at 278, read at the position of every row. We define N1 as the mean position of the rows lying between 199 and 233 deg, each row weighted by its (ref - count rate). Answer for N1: 216.2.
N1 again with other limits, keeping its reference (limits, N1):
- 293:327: 311.2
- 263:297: 284.8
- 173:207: 189.9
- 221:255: 237.0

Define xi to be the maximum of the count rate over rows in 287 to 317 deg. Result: 464.5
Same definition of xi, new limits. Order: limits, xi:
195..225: 484.2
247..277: 497.5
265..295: 476.7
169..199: 462.9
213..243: 503.2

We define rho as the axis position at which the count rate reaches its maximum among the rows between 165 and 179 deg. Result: 172 deg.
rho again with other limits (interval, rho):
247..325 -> 252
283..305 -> 284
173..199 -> 198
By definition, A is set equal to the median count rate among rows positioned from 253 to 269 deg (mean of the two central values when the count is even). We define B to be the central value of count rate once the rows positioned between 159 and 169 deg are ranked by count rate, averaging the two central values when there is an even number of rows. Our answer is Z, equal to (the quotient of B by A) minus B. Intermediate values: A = 477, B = 423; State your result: -422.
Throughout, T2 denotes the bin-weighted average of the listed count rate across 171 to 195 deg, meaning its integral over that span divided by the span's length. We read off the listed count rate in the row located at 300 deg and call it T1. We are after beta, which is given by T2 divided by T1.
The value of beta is 1.00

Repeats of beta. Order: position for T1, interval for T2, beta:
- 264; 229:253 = 1.06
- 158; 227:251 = 1.19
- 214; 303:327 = 0.96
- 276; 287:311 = 0.99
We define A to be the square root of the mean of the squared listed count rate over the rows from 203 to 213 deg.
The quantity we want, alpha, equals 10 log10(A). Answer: 26.8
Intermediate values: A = 476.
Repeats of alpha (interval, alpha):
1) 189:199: 26.5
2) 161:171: 26.3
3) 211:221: 26.8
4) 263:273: 26.6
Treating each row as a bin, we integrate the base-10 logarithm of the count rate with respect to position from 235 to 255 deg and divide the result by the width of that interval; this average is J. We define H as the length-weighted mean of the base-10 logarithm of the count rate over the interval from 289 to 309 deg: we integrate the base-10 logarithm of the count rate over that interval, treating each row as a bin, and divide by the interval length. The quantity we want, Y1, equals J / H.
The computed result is 1.01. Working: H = 2.66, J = 2.69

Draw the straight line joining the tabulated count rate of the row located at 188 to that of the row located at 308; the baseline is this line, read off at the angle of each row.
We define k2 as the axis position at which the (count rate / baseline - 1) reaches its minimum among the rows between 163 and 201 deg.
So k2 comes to 164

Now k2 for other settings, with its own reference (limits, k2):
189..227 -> 190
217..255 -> 232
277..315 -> 314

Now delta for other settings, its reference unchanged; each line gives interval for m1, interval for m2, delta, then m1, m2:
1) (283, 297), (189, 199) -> 0.02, 0.945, 0.92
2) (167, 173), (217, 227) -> -0.08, 0.908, 0.99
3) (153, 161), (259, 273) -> -0.11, 0.845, 0.96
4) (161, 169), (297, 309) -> -0.06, 0.870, 0.93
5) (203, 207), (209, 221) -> -0.02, 0.965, 0.98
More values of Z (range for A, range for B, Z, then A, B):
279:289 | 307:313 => -459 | 464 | 460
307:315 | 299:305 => -450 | 458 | 451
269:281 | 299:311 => -451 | 466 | 452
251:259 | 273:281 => -472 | 485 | 473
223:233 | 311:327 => -455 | 482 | 456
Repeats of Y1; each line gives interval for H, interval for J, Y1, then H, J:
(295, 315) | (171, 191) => 1.00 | 2.66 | 2.65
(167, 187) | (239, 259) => 1.01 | 2.65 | 2.69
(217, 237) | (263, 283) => 0.99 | 2.69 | 2.67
